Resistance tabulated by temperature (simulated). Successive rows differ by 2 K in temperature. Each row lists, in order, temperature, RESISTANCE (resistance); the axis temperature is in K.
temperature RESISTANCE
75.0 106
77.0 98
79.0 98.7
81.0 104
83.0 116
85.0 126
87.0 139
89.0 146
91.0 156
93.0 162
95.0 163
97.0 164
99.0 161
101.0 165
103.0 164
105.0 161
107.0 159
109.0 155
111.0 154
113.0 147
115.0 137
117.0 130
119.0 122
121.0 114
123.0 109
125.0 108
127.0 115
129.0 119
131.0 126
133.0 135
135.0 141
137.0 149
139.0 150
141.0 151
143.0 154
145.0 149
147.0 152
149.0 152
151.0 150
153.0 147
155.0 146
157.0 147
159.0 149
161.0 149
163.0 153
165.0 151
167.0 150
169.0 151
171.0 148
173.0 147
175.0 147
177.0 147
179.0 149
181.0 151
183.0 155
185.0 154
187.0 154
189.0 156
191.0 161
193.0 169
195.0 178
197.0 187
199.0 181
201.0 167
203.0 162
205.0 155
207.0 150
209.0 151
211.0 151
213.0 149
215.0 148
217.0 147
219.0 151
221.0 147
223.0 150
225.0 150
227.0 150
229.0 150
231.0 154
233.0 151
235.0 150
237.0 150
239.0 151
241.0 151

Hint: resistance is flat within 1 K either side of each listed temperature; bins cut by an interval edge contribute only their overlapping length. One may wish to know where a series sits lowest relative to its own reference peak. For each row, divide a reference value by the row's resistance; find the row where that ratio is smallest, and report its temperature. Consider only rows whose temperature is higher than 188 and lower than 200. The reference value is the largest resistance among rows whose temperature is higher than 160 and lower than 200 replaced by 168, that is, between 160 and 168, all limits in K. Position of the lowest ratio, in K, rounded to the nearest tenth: 197.0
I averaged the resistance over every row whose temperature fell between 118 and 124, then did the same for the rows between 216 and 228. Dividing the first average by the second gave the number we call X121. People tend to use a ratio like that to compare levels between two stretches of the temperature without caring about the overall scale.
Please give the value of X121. 0.77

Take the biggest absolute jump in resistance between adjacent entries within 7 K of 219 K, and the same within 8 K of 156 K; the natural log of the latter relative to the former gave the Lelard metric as 0.0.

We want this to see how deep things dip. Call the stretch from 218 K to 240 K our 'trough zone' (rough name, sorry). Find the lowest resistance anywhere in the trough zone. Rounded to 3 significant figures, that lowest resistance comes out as 147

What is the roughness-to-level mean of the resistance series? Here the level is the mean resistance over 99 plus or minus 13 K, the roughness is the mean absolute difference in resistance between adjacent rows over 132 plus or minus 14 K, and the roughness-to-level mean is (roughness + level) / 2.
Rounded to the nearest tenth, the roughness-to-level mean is 81.3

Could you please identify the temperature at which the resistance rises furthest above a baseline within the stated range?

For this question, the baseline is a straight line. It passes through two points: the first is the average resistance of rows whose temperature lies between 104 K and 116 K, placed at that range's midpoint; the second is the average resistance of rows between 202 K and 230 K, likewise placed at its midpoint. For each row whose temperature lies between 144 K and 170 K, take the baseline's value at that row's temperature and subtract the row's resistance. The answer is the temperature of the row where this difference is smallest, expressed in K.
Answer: 163.0 K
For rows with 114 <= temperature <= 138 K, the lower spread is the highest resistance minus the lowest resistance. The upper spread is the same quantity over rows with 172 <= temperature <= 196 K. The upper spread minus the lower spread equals -10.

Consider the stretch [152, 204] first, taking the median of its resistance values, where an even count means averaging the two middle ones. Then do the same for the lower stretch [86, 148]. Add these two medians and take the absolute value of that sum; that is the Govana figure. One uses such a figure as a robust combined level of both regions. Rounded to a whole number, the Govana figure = 300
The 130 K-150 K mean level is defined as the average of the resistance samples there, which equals 145.9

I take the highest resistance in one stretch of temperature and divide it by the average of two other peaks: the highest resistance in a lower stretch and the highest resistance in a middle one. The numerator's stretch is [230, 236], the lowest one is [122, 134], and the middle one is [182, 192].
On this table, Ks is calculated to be 1.04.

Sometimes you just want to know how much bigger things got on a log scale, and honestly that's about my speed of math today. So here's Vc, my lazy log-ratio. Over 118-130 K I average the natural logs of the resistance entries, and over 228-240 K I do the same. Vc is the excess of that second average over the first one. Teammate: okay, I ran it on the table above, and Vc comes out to 0.28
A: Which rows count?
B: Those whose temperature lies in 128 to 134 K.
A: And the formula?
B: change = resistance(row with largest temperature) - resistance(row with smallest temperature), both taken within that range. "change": 16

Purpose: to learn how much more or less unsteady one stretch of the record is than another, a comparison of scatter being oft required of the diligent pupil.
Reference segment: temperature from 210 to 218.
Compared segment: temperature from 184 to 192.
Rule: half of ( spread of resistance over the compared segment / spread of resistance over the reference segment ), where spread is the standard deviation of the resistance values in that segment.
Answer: 0.97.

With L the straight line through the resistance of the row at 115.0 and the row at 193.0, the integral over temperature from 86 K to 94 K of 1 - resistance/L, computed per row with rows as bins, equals -1.5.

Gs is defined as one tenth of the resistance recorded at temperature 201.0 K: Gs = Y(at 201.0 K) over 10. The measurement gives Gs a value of 16.7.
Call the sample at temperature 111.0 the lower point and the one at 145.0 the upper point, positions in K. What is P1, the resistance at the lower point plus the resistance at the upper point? 303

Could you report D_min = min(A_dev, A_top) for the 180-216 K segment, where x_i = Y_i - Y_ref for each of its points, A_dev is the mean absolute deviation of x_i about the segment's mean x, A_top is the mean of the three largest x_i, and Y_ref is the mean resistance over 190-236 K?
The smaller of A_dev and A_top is 9.5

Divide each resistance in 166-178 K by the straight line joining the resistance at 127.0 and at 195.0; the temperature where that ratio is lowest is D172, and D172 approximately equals 177.0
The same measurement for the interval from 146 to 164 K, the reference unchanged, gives 161.0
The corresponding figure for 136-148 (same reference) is 145.0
